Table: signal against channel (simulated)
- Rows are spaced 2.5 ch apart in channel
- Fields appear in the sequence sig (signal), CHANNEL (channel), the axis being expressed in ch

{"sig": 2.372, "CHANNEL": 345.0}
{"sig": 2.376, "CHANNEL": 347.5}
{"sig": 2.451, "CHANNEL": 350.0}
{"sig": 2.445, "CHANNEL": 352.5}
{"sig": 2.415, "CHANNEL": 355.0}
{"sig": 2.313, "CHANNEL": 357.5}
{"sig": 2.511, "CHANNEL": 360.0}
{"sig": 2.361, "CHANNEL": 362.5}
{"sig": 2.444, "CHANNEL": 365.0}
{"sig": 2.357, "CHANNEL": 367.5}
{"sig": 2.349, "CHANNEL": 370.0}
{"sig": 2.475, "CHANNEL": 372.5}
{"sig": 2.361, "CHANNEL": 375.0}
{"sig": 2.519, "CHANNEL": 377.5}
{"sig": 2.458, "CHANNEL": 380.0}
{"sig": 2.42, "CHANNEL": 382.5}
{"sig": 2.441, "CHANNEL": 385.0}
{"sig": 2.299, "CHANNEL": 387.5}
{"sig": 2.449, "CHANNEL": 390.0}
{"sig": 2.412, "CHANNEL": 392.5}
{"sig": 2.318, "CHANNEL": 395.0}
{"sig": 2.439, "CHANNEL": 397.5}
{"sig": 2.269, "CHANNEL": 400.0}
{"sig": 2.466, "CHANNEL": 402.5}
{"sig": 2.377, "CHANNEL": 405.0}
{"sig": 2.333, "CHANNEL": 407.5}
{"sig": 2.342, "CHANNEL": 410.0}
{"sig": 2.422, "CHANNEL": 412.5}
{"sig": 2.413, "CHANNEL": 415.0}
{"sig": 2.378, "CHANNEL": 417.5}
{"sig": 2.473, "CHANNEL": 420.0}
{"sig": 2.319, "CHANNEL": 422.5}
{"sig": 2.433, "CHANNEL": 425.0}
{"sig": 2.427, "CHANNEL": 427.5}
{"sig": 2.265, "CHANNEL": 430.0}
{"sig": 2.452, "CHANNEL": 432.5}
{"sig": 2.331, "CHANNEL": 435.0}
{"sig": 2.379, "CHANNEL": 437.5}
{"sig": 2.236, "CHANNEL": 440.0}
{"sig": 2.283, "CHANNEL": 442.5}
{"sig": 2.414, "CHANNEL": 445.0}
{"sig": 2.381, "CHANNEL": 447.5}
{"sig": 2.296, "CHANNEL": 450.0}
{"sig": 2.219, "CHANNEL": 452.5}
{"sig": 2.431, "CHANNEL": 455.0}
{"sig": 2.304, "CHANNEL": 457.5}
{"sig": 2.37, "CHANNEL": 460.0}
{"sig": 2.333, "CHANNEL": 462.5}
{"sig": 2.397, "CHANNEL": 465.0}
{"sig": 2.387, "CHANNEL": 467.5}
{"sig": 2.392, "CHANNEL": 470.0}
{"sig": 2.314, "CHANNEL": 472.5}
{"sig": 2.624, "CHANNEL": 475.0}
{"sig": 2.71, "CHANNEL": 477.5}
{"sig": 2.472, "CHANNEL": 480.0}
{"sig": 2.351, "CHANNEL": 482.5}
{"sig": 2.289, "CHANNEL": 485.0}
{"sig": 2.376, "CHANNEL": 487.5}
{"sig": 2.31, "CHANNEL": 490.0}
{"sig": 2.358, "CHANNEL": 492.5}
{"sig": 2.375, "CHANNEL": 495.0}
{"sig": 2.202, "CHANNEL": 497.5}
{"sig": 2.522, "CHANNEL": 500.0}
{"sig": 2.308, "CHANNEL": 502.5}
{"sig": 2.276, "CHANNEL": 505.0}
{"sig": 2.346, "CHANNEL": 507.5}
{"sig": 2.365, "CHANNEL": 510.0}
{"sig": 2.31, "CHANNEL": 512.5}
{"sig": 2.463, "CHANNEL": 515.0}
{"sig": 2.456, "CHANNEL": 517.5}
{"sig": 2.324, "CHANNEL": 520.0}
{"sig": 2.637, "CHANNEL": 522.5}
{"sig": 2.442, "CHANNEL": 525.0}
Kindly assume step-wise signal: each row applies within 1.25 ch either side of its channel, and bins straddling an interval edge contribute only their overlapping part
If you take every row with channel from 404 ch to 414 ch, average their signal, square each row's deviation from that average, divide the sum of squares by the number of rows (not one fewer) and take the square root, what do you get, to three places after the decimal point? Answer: 0.035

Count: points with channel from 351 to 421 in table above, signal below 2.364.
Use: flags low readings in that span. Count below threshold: 10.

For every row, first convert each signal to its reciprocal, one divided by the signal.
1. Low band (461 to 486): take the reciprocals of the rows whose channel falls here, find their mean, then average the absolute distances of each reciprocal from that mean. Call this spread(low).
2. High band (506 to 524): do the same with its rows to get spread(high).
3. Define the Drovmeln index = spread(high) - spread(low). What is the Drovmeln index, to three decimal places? -0.002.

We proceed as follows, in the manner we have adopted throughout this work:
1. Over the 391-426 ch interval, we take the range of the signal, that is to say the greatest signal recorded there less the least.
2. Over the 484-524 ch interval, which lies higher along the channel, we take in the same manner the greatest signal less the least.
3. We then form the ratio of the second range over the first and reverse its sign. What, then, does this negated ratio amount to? -2.1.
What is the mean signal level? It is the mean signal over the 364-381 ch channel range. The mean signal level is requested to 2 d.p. 2.42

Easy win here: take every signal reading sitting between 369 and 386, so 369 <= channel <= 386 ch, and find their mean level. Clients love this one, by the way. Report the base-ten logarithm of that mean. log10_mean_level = 0.386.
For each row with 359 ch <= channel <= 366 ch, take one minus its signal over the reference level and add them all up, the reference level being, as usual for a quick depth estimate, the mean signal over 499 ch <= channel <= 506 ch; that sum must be -0.09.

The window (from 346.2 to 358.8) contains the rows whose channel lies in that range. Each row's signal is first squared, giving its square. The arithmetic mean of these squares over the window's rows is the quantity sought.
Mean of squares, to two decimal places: 5.76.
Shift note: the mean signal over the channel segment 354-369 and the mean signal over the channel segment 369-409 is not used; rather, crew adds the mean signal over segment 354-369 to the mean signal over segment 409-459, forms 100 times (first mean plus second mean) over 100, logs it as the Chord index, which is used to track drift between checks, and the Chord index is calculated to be 4.76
